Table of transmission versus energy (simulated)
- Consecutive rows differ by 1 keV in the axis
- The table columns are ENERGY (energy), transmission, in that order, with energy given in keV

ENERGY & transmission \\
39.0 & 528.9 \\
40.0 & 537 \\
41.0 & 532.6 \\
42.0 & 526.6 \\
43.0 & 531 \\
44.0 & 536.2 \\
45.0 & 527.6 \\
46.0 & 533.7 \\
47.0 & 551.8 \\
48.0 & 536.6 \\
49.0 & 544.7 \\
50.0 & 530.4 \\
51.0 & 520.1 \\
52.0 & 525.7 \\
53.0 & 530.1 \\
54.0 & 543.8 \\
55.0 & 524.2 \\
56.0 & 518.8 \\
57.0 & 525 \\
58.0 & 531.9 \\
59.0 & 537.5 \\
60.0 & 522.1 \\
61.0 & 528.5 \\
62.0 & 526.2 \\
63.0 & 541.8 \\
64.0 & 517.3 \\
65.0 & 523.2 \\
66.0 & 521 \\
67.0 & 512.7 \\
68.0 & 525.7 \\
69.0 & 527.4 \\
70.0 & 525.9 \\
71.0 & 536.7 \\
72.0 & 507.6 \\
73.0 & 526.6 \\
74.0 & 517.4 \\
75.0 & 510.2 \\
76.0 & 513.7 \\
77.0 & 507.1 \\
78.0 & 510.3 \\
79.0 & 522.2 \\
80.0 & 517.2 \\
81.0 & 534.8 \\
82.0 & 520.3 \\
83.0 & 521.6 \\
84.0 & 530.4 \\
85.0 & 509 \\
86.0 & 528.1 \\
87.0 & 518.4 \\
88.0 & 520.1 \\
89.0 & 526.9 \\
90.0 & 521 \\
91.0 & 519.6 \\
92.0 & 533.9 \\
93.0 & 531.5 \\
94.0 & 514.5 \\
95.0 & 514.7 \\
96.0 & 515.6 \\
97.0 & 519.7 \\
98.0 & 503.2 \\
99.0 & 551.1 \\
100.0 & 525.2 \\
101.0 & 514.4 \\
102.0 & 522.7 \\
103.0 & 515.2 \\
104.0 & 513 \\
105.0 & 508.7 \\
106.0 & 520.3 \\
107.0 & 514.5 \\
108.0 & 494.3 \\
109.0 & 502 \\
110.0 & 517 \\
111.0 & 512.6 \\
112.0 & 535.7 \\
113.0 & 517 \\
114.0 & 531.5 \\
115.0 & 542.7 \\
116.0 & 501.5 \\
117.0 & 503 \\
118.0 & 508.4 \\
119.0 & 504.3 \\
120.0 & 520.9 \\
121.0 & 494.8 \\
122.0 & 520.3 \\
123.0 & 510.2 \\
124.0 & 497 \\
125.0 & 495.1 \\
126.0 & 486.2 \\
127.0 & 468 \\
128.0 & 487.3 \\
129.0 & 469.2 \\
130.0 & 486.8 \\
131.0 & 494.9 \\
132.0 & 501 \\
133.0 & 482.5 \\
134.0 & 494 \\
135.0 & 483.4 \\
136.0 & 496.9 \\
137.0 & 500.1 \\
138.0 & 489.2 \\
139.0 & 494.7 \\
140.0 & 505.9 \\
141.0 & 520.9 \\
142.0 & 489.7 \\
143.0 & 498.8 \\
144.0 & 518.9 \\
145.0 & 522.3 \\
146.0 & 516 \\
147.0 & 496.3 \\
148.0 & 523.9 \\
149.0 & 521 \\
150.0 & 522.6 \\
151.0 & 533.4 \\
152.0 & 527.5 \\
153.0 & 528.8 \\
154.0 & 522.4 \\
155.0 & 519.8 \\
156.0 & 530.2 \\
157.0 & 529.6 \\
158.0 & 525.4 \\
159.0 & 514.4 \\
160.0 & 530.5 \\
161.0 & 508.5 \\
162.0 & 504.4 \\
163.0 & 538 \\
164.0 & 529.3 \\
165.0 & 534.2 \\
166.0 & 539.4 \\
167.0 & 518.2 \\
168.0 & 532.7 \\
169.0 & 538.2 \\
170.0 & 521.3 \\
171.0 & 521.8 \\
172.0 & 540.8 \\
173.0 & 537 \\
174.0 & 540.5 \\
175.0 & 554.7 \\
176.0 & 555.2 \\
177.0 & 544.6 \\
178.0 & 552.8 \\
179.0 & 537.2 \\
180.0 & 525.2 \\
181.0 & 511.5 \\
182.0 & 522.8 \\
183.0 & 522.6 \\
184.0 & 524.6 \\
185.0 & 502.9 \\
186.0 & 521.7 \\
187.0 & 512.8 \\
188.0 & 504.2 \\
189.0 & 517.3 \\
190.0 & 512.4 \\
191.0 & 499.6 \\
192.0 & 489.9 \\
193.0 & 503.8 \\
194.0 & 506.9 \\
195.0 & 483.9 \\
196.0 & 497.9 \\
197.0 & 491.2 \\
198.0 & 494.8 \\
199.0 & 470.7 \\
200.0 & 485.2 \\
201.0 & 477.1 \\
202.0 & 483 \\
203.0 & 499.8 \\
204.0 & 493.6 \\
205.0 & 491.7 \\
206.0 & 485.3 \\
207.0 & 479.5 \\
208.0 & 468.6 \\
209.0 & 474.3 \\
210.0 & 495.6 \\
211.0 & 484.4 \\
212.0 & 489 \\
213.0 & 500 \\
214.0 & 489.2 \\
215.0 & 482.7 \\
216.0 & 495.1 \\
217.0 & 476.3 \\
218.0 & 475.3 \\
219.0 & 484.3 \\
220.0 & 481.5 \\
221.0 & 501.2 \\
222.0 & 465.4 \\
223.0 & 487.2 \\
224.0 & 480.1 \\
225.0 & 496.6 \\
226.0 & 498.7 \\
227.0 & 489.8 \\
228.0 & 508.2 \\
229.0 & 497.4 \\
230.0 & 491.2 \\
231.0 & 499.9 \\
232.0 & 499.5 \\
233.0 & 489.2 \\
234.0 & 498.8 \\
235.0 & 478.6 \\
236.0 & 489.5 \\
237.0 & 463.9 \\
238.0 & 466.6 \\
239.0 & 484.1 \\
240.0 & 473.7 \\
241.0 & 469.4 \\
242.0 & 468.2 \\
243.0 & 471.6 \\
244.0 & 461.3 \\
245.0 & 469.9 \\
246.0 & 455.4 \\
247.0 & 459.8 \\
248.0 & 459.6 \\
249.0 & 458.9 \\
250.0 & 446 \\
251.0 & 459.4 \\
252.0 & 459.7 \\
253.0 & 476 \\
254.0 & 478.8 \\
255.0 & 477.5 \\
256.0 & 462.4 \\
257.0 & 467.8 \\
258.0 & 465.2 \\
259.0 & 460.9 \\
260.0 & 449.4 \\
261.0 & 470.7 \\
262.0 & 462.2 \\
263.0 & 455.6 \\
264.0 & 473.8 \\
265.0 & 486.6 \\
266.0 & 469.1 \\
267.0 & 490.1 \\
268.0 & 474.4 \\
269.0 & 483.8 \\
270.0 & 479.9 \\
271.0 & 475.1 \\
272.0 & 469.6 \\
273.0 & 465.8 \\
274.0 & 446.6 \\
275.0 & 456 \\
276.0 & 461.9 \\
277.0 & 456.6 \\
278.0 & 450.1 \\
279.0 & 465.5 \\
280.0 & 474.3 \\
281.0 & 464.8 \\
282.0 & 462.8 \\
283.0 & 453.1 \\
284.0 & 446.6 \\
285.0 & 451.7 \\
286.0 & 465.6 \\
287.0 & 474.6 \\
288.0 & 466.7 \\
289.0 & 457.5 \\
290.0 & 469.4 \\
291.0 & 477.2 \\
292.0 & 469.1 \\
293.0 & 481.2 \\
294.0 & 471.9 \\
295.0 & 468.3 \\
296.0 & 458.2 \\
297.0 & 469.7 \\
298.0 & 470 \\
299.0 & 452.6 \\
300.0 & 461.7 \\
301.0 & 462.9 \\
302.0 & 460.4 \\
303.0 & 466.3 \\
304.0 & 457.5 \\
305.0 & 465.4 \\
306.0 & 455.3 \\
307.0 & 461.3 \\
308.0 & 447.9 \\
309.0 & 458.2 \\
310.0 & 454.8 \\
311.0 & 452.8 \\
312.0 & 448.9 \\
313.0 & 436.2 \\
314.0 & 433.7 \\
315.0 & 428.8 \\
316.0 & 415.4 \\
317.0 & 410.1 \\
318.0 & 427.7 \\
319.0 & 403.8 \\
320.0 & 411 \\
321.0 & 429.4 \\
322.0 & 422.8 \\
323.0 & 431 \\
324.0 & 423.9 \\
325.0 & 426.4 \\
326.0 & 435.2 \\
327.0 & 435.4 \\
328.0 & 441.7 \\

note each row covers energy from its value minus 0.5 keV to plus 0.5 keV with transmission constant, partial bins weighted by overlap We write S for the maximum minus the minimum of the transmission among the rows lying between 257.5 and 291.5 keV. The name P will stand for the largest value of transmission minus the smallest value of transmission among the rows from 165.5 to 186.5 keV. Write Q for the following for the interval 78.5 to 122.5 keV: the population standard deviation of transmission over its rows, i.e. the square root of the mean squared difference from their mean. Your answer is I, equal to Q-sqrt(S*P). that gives -36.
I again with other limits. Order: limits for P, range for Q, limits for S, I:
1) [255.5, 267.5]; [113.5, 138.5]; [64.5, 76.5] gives -17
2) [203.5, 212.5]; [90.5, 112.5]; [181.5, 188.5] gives -12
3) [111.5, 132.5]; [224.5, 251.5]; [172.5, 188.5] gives -45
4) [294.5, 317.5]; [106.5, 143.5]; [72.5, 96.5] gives -24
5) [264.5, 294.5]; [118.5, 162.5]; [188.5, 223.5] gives -30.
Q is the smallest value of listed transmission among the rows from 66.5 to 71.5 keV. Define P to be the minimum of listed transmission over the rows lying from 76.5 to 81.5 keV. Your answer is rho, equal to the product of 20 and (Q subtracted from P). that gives -112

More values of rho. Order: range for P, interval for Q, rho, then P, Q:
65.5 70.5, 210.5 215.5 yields 600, 512.7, 482.7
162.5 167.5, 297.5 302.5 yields 1312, 518.2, 452.6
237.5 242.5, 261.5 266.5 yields 220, 466.6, 455.6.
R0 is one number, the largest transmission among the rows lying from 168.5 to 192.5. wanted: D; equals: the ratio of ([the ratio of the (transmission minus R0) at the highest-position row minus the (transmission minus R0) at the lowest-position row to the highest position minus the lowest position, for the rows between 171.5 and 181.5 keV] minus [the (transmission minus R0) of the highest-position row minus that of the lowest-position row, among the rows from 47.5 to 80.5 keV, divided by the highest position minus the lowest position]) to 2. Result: -1.3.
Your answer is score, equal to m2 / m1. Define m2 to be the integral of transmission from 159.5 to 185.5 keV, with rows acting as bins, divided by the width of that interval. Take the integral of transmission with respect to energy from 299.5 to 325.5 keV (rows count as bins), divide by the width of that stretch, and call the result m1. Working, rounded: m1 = 441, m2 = 530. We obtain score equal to 1.20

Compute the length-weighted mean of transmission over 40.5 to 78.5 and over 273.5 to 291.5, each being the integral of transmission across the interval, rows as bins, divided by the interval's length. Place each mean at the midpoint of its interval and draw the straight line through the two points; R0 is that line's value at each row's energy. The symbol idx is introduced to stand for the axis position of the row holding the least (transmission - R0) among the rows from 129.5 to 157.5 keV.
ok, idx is 133.0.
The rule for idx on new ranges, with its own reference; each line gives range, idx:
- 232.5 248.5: 246.0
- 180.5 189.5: 185.0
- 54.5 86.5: 72.0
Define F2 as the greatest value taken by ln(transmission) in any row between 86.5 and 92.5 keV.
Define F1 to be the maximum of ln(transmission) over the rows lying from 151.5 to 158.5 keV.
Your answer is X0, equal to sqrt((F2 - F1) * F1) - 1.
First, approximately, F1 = 6.27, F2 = 6.28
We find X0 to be -0.8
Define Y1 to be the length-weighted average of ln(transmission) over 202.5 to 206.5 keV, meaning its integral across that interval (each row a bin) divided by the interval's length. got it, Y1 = 6.20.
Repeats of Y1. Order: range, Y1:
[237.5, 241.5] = 6.16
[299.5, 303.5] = 6.14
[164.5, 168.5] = 6.27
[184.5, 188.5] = 6.24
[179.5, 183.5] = 6.25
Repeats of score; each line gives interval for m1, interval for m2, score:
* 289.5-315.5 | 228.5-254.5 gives 1.03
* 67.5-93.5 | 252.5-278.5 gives 0.90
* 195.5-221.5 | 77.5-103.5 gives 1.07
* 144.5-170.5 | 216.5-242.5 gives 0.93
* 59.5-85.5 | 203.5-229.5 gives 0.93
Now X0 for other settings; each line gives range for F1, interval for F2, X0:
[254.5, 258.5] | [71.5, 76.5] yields -0.2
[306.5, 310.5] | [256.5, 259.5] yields -0.7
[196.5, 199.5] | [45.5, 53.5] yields -0.2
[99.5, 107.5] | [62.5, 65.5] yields -0.6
